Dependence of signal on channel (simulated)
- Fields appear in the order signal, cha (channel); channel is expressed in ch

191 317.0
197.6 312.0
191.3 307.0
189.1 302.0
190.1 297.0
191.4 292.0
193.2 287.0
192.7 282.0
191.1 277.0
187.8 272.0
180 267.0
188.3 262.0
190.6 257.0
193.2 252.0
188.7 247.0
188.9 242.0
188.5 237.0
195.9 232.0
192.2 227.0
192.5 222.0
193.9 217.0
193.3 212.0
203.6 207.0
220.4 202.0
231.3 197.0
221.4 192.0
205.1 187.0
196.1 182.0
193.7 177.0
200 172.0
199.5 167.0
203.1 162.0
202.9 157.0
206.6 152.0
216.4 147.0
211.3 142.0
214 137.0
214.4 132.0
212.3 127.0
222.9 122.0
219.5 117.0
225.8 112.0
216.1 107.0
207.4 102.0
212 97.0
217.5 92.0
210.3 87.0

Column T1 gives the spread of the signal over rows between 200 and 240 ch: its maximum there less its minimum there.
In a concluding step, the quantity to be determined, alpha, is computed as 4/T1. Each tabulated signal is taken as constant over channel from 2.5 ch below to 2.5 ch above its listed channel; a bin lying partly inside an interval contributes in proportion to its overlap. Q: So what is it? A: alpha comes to 0.13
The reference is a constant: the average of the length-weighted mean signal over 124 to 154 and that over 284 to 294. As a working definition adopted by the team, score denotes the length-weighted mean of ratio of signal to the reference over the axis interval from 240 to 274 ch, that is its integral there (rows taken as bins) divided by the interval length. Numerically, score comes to 0.929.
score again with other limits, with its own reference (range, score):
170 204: 1.035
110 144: 1.072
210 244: 0.949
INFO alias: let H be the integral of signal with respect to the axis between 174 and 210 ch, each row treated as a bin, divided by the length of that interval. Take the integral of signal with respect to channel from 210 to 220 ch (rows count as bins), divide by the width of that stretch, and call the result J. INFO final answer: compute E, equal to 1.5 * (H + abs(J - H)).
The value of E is 339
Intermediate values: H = 210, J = 194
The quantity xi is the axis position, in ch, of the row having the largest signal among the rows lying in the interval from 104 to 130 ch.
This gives 112.0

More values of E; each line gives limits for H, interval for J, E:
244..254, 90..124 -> 326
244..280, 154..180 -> 300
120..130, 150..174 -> 348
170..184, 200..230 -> 298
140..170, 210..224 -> 329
